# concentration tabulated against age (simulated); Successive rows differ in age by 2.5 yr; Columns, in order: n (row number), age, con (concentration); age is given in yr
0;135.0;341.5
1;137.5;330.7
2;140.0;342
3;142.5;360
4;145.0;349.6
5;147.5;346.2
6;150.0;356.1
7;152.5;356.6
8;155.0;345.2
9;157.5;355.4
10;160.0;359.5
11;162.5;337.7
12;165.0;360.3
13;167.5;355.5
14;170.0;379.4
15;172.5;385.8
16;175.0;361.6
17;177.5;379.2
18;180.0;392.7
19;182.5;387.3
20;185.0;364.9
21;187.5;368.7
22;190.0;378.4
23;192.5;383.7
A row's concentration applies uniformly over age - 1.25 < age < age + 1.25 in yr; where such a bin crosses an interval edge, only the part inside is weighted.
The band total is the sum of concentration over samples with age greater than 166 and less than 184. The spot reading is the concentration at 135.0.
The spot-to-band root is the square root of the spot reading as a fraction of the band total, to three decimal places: 0.360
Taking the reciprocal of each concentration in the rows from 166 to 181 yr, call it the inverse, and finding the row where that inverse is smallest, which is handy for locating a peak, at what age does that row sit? 180.0 yr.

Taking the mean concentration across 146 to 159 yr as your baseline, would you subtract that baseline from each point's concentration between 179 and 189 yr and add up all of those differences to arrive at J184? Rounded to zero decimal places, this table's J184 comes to 106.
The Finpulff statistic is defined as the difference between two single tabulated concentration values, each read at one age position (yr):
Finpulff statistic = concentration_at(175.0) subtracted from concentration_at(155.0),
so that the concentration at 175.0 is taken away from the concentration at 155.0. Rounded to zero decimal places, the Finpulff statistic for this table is -16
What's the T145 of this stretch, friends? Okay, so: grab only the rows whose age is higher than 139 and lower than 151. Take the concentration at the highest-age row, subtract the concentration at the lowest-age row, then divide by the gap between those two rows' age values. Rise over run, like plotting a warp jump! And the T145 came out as 1.4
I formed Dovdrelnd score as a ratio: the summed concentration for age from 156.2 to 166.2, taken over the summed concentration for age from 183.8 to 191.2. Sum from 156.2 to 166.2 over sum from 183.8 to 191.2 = 1.3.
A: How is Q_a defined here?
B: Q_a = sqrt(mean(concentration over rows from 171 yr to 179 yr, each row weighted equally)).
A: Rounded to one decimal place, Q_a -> 19.4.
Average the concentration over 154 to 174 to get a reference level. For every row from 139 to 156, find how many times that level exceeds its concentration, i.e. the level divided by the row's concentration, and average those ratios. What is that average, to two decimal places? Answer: 1.03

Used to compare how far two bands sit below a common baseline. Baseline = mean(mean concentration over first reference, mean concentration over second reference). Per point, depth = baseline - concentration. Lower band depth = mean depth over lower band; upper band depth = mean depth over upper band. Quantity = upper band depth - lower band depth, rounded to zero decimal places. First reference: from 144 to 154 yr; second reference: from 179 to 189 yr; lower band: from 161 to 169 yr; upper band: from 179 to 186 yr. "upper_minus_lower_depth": -30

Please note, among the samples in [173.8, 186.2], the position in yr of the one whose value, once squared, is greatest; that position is 180.0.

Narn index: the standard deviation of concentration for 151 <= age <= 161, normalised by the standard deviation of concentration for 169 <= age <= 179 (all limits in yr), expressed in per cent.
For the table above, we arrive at 60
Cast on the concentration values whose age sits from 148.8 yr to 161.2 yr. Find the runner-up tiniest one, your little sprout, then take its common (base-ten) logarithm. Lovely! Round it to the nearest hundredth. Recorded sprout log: 2.55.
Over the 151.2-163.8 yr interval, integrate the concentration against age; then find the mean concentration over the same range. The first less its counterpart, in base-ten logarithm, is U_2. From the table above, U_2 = 3.6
